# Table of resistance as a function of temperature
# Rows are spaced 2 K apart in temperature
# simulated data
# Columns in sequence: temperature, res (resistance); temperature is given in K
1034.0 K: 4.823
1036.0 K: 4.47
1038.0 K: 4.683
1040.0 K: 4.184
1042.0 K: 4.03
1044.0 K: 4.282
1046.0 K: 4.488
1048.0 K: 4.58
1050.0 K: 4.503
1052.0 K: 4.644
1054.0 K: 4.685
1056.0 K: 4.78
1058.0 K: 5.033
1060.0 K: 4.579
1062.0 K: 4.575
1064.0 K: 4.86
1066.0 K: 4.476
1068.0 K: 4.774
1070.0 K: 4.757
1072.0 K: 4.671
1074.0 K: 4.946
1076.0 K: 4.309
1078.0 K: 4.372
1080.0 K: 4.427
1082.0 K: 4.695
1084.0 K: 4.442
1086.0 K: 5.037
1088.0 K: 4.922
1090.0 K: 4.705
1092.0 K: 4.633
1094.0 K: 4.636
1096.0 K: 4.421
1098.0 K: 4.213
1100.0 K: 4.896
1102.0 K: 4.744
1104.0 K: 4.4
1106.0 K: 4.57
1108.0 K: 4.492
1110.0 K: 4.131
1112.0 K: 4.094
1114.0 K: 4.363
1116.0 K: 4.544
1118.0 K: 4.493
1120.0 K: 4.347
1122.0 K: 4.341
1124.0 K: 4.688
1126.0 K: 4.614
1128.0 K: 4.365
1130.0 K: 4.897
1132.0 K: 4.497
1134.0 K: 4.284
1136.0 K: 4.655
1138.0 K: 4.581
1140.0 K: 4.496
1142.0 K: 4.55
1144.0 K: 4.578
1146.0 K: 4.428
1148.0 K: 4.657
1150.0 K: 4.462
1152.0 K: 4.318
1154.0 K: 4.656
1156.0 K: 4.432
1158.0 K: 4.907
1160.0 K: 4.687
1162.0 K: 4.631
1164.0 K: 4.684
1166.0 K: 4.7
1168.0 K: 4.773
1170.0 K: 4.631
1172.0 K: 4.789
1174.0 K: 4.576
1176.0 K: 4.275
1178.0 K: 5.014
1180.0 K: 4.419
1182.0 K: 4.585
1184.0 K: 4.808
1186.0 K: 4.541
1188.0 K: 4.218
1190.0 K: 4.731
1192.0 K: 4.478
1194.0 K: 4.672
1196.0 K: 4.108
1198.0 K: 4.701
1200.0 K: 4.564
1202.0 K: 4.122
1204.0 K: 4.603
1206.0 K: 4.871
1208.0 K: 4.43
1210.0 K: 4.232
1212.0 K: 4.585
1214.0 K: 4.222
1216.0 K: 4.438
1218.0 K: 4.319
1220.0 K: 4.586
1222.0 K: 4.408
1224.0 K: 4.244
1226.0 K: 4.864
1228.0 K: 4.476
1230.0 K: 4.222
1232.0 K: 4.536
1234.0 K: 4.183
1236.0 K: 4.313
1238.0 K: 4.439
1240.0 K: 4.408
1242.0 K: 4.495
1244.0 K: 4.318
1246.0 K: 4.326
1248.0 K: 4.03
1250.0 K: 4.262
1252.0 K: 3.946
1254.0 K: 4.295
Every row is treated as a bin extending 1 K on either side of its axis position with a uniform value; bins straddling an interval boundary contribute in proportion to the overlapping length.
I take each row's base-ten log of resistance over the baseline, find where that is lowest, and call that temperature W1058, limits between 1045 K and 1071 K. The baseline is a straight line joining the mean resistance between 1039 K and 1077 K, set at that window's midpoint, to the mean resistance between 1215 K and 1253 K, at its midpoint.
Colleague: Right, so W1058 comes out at 1046.0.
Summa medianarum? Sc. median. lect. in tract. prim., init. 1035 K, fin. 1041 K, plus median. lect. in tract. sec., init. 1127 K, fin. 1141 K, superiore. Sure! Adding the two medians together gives 8.97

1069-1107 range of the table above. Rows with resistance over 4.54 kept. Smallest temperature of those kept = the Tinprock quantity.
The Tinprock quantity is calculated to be 1070.0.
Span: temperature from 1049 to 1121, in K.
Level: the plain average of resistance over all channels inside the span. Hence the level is 4.59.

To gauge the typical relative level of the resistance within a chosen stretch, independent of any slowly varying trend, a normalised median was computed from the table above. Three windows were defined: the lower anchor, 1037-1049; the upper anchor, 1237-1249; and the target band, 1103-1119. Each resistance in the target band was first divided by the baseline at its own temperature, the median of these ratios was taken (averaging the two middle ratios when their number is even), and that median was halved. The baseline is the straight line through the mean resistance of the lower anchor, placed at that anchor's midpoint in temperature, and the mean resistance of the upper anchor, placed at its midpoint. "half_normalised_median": 0.510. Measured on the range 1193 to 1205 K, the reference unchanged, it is 0.528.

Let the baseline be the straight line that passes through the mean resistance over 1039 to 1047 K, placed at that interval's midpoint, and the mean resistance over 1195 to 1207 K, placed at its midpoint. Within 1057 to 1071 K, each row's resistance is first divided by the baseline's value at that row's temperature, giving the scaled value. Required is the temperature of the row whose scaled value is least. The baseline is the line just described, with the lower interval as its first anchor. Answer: 1066.0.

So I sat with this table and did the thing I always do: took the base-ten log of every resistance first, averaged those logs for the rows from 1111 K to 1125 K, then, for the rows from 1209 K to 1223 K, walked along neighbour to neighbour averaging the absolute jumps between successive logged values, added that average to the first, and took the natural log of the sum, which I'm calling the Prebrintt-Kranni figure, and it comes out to -0.402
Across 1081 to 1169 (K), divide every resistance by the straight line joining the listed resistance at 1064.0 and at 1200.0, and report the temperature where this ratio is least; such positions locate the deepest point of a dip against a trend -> 1112.0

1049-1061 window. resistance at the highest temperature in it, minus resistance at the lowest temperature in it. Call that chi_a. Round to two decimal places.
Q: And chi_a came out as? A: 0.08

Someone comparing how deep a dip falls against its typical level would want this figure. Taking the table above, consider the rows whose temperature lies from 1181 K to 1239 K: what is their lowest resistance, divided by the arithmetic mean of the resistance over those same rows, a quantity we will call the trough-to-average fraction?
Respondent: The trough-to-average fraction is 0.920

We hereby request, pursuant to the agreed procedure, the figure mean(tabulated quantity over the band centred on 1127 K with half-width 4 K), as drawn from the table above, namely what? 4.64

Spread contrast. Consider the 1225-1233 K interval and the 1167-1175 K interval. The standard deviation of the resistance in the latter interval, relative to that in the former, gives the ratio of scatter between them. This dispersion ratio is 0.4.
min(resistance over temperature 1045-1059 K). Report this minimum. 4.488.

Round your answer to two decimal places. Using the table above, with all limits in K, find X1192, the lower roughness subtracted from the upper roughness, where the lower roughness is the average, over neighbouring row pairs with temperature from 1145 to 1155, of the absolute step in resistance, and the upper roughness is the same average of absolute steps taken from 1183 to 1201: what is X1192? 0.13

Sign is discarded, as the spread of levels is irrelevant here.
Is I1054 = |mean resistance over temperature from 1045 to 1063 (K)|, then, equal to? 4.65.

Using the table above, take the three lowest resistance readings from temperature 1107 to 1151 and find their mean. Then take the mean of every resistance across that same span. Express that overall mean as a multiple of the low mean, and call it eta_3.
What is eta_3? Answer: 1.07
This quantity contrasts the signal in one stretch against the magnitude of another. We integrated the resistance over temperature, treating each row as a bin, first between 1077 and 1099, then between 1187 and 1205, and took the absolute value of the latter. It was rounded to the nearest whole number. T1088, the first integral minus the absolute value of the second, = 21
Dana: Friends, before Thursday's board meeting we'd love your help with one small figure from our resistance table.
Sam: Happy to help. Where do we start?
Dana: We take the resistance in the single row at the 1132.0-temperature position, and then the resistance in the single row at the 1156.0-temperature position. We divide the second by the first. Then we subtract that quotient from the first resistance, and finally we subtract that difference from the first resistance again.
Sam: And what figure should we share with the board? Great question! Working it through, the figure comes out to 0.99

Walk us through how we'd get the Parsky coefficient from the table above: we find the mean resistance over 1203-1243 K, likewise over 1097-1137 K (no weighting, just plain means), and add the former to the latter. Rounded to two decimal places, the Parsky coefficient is 8.93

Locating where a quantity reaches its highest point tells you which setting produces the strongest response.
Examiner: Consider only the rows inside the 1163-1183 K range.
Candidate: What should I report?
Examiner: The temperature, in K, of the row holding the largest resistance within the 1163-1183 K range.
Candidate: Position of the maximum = 1178.0 K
